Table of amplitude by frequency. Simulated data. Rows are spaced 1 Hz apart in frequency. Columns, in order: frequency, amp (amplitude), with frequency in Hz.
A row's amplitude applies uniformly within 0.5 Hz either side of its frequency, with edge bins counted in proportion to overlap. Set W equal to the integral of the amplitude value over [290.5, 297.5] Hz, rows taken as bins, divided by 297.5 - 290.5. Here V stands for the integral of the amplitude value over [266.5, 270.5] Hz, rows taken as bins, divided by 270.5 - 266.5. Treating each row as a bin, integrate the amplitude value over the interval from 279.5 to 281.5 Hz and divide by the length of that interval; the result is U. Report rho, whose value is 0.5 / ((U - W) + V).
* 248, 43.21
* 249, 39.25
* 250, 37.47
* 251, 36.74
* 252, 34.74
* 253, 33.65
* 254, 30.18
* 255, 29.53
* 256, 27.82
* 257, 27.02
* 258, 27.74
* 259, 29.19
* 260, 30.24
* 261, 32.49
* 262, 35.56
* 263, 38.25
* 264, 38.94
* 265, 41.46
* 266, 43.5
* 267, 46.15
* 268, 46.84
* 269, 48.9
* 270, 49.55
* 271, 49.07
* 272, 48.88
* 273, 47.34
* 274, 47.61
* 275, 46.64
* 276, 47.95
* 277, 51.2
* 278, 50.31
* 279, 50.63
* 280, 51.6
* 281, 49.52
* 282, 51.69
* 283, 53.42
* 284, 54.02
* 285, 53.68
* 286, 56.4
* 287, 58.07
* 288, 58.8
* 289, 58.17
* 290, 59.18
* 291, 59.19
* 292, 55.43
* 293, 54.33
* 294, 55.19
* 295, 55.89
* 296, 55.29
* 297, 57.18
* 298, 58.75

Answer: 0.012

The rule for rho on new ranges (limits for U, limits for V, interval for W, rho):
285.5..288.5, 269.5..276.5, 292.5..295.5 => 0.010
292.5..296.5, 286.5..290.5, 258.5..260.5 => 0.006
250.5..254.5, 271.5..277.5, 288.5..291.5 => 0.022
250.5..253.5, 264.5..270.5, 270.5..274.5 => 0.015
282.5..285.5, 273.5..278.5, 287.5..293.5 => 0.011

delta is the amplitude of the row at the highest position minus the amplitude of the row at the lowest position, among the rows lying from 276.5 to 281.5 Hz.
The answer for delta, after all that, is -1.7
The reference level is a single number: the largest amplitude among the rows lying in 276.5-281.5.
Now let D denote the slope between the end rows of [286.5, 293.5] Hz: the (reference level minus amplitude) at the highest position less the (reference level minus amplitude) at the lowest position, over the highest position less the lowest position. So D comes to 0.6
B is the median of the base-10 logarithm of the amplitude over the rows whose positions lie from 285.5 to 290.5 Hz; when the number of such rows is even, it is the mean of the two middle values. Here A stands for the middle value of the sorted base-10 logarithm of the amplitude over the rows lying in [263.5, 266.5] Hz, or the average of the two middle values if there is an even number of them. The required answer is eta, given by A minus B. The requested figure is -0.1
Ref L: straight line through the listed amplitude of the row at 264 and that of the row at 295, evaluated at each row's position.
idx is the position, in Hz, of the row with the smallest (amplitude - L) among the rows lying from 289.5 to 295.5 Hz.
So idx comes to 293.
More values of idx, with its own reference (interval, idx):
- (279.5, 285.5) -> 281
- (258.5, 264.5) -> 259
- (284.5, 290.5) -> 285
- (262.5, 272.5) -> 263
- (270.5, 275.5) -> 275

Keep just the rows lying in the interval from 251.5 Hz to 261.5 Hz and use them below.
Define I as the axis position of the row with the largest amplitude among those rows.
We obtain 252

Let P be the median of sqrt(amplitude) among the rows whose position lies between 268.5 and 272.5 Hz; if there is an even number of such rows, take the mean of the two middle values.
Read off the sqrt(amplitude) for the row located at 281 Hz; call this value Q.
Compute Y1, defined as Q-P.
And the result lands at 0.0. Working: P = 7.0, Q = 7.04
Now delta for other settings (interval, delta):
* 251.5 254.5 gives -4.6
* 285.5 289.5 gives 1.8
